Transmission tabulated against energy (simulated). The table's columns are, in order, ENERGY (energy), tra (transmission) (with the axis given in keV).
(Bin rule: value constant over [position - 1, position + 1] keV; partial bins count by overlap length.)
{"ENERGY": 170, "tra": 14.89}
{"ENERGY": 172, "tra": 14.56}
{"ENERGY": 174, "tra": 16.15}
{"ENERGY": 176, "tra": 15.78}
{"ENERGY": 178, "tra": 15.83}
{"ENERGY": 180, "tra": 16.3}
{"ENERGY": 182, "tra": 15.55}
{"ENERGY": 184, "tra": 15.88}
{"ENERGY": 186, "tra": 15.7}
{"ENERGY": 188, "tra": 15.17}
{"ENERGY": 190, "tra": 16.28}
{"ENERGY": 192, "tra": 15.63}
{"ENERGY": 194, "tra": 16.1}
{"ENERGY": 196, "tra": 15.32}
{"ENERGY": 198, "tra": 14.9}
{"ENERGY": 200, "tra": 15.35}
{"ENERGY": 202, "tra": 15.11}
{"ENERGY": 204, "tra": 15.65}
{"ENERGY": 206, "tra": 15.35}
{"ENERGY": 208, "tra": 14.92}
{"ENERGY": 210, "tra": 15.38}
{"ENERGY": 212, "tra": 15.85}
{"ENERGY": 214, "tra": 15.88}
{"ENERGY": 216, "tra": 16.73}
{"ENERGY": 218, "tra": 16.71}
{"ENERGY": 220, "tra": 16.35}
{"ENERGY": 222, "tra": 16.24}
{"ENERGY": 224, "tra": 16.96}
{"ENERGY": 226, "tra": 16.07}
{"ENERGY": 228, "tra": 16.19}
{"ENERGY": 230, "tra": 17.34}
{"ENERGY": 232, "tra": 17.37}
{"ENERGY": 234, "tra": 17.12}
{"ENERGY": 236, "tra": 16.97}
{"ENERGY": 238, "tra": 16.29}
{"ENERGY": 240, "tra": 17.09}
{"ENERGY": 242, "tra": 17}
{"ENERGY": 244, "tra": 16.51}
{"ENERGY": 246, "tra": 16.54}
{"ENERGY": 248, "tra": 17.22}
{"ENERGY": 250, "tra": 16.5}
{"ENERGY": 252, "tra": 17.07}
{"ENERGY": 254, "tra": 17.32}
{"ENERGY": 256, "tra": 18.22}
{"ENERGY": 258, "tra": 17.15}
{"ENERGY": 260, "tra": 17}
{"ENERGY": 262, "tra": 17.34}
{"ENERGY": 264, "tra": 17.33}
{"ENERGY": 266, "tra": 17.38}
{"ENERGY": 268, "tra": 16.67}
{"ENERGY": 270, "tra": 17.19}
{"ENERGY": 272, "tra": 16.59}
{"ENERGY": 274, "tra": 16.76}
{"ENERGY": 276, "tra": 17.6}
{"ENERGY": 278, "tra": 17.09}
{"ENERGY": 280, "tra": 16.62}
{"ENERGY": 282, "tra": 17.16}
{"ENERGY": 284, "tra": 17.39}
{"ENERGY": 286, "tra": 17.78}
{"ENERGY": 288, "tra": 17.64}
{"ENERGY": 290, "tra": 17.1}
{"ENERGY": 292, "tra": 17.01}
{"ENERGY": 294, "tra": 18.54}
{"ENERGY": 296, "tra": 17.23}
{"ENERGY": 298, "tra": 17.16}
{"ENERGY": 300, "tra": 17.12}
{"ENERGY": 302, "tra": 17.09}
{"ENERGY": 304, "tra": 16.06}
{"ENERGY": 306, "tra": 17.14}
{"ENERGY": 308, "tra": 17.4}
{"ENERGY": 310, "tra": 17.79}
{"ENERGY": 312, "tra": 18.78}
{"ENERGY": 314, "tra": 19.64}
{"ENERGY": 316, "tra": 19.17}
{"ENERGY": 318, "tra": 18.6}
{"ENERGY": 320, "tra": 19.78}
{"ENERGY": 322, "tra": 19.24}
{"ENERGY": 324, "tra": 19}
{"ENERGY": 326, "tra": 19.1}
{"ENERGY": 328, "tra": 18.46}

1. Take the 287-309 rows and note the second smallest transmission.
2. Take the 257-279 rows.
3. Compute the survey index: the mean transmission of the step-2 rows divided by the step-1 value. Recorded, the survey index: 1.01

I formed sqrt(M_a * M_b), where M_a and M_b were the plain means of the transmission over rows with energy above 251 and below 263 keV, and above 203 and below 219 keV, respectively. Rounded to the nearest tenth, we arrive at 16.6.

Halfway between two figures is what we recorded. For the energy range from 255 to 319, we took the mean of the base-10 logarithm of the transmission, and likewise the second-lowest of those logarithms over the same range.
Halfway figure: 1.23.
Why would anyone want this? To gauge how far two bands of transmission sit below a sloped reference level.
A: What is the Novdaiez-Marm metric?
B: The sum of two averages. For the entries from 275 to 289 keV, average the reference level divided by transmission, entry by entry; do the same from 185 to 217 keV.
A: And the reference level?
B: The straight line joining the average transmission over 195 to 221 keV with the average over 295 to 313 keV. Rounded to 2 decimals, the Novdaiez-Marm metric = 1.98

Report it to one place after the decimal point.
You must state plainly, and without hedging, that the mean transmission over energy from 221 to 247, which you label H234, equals 16.7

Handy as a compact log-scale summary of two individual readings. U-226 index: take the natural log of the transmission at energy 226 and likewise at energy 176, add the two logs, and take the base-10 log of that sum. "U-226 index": 0.743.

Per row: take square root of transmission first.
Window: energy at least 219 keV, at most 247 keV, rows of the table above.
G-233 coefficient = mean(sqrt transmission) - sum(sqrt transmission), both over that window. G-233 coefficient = -53.1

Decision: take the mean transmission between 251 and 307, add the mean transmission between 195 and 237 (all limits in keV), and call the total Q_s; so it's 33.3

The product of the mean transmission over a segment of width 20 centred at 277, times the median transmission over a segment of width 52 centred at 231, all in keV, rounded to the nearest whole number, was 284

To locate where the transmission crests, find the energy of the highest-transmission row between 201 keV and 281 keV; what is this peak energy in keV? 256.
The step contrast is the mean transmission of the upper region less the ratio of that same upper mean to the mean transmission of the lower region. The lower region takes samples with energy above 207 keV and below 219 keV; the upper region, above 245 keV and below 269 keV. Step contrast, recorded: 16.07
